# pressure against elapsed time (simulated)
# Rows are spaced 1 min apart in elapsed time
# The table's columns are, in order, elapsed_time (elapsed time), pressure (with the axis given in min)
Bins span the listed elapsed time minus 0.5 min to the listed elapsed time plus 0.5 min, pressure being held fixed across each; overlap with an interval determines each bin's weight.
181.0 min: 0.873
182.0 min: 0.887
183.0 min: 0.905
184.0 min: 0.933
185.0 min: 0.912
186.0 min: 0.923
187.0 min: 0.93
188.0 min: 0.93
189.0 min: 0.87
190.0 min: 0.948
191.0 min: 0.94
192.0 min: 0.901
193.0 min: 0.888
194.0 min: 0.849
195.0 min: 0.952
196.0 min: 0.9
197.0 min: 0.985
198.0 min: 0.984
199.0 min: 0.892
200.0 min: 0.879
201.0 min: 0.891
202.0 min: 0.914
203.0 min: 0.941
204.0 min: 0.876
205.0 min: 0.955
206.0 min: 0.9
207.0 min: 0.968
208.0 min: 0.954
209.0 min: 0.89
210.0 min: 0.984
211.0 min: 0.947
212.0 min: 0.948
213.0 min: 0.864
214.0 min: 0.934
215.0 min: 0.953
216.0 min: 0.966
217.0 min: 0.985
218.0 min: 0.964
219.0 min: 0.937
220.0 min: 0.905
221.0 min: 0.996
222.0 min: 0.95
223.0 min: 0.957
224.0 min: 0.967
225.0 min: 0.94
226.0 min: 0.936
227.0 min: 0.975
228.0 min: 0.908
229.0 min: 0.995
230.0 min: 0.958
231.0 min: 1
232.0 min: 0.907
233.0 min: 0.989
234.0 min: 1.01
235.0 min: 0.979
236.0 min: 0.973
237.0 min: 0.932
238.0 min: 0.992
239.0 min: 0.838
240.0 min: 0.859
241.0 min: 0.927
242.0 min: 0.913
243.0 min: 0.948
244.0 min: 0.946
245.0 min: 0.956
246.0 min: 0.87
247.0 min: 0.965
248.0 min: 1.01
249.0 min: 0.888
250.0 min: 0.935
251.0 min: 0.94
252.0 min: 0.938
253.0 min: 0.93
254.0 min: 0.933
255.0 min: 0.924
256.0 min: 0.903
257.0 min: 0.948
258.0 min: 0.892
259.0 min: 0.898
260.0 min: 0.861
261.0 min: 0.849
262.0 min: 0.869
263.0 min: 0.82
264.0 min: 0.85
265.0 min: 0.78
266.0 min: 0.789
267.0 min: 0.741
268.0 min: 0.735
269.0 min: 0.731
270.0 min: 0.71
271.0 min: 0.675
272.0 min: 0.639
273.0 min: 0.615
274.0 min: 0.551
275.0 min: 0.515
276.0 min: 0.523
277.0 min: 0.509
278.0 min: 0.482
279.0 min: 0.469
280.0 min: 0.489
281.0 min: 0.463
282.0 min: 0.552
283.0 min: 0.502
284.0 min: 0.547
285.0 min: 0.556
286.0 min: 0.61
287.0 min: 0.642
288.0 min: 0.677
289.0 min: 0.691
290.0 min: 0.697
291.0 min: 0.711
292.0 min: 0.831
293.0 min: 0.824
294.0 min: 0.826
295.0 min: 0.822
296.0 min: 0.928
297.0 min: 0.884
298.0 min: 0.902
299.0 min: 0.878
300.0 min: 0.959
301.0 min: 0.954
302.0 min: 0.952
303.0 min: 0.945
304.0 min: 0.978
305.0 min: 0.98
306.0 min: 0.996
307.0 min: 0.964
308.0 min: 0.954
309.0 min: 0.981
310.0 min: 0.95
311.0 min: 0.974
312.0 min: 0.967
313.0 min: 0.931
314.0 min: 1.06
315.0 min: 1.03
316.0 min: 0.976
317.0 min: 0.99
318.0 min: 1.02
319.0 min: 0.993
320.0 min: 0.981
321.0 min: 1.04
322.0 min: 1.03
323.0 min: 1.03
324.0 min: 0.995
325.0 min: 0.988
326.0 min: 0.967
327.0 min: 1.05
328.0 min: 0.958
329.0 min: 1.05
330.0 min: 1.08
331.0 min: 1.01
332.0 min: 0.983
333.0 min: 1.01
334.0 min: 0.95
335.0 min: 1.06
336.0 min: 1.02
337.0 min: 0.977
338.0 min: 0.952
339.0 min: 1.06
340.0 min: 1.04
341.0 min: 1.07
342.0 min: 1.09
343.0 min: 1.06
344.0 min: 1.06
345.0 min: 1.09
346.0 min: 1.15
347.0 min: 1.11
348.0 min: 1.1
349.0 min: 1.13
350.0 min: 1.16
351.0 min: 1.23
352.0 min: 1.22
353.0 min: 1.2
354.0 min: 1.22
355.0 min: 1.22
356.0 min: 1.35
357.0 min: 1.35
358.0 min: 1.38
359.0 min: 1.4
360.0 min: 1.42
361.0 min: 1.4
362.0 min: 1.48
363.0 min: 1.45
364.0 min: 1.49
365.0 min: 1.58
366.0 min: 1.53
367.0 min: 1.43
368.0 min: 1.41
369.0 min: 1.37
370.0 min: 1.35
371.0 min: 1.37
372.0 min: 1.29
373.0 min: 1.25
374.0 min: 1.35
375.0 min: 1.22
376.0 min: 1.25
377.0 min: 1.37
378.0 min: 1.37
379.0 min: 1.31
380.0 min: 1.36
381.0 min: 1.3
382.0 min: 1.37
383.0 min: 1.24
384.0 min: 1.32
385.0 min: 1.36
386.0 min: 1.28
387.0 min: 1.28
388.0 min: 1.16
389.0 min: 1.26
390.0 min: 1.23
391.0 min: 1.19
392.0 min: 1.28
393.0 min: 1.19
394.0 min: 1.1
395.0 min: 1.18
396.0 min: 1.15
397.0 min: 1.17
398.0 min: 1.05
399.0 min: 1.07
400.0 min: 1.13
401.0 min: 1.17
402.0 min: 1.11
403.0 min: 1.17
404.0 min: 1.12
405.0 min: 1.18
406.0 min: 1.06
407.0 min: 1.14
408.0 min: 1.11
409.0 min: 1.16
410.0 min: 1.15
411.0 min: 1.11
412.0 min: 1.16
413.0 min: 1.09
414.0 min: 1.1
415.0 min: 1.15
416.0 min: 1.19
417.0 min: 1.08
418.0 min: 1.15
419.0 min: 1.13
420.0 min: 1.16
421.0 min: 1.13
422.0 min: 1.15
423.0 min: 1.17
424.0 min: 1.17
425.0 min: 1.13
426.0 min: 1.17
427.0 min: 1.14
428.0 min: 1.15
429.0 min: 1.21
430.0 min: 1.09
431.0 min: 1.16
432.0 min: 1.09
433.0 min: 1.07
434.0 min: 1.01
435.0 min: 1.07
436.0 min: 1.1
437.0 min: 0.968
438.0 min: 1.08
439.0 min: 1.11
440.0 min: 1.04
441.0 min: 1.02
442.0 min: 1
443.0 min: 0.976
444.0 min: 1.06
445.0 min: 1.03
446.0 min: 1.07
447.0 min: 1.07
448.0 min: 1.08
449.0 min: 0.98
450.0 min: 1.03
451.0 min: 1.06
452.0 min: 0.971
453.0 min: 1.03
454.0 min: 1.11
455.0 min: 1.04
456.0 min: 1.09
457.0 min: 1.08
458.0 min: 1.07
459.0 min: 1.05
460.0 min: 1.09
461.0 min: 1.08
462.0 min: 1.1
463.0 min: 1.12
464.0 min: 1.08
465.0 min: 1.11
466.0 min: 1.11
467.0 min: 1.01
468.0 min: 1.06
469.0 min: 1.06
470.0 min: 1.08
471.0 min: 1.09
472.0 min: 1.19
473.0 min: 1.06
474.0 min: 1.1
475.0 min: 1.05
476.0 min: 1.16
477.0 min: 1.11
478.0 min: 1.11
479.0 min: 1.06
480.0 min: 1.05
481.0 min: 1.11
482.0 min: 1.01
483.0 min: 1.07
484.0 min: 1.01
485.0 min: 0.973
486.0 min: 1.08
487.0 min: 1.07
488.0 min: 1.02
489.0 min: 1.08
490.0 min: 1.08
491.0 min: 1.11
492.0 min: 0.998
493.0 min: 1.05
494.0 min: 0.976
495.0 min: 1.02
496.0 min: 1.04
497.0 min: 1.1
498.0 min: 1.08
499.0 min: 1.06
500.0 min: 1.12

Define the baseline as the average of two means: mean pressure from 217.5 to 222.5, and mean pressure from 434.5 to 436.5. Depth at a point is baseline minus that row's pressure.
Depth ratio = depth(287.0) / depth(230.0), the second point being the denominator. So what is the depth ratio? 6.3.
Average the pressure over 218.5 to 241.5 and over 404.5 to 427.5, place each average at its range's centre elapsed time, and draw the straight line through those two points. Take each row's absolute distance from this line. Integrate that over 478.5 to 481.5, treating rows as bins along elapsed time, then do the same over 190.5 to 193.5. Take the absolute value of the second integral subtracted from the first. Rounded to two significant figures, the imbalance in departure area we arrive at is 0.33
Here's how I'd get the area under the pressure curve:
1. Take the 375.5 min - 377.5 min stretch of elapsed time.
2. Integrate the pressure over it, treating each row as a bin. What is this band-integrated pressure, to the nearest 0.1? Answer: 2.6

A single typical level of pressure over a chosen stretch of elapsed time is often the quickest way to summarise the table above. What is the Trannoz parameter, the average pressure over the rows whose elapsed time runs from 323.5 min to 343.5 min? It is 1.02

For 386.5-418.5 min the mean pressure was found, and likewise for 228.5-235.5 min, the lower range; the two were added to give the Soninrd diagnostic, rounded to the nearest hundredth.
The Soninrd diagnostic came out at 2.13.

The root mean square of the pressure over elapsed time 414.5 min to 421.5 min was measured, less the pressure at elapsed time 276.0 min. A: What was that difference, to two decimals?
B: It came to 0.62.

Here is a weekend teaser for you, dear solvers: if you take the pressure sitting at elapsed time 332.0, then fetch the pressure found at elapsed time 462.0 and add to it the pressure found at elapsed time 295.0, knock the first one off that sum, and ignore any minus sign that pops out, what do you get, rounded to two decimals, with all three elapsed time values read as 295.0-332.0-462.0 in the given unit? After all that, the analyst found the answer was 0.94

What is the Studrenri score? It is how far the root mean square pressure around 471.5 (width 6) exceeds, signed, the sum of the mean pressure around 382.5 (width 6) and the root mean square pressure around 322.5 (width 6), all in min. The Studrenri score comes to -1.24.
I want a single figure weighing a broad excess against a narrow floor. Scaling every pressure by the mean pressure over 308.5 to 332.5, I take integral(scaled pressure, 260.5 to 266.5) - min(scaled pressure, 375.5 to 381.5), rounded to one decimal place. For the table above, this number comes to 3.7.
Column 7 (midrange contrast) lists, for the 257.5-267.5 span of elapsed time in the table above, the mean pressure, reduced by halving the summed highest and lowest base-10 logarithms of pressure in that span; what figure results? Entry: 0.92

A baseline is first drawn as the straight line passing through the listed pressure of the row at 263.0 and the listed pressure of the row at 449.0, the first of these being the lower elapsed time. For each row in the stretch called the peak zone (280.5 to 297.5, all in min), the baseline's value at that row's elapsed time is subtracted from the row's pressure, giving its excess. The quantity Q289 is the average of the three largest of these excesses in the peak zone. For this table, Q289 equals 0.03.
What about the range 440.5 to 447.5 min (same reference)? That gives 0.09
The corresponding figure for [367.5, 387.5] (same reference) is 0.47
